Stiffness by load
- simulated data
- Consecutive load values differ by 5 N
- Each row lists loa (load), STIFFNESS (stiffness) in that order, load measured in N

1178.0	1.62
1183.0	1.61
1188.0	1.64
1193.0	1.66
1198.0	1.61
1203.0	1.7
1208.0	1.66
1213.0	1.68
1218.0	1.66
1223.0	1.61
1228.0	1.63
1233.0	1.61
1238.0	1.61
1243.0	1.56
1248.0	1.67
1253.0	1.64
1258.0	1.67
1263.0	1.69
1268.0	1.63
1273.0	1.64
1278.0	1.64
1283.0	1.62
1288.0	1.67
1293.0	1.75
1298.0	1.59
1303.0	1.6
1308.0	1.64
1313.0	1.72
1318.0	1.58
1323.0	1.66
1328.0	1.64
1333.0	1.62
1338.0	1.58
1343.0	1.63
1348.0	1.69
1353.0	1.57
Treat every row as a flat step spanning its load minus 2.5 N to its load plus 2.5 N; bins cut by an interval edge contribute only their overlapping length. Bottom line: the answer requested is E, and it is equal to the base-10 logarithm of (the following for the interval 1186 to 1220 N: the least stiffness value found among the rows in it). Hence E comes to 0.207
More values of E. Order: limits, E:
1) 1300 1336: 0.199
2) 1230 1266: 0.193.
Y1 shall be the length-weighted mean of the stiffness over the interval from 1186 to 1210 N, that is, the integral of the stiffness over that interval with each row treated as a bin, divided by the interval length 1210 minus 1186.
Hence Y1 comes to 1.65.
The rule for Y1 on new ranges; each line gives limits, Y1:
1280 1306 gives 1.65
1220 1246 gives 1.61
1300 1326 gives 1.64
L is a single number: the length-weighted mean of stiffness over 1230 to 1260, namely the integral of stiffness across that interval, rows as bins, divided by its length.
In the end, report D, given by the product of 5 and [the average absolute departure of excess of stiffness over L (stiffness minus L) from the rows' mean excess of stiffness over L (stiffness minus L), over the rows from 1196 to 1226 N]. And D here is 0.14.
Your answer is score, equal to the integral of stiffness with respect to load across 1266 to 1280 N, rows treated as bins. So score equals 23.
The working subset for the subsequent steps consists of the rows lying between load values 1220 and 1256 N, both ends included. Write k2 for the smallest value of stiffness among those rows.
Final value 1.56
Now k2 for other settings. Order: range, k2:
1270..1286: 1.62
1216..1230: 1.61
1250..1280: 1.63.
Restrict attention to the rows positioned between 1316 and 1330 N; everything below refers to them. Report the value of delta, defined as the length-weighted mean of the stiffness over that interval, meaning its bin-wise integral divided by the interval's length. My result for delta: 1.63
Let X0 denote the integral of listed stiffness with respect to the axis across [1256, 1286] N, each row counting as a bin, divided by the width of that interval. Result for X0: 1.65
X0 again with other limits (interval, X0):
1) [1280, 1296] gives 1.68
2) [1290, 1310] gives 1.65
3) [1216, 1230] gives 1.63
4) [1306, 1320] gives 1.65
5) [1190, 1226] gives 1.65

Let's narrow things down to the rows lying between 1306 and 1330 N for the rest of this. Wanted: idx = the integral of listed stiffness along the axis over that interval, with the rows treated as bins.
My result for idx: 39.6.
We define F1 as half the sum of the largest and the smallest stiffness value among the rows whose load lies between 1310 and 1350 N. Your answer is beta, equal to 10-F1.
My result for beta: 8.35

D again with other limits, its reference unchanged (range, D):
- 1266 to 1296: 0.17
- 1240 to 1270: 0.17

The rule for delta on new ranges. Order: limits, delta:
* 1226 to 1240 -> 1.62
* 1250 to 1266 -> 1.67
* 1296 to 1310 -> 1.61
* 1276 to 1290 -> 1.64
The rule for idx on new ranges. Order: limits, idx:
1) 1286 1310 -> 39.6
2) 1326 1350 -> 39.1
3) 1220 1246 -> 41.8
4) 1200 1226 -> 43.2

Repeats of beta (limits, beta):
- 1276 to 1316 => 8.33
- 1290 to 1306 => 8.33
